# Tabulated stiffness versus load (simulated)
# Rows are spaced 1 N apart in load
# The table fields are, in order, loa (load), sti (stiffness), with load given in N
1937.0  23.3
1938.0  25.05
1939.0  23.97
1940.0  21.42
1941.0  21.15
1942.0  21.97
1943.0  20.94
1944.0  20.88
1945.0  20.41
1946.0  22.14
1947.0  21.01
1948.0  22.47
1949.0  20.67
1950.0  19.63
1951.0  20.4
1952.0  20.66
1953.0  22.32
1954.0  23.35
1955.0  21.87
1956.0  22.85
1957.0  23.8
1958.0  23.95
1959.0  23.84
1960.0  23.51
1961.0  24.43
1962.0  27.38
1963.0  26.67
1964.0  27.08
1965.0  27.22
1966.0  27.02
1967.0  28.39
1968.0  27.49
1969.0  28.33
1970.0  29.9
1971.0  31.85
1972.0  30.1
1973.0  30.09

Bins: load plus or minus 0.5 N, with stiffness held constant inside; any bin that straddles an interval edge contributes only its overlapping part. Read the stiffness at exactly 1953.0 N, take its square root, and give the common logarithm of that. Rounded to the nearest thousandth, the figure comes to 0.674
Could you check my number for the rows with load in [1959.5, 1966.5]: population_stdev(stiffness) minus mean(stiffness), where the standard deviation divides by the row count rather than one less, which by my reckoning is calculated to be -25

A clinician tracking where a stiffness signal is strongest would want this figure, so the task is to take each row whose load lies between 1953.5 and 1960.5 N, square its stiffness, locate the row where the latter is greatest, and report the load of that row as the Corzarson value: 1958.0 N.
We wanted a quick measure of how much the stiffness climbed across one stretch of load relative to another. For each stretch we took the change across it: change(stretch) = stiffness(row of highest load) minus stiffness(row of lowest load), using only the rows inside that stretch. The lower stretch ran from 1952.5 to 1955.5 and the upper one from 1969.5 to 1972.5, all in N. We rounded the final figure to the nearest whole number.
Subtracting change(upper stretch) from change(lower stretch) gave -1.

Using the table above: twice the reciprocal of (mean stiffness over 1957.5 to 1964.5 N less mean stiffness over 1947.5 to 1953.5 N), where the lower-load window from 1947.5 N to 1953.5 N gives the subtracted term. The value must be 0.47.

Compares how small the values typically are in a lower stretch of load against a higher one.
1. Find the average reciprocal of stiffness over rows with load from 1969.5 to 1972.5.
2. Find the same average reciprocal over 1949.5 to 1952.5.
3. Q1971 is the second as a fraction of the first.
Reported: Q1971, 1.5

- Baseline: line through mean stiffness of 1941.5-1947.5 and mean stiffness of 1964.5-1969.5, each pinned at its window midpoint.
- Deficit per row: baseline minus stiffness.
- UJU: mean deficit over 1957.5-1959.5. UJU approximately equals 1.35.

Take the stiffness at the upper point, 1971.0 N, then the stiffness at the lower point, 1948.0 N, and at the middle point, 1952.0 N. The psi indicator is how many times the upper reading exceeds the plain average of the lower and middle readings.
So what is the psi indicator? 1.5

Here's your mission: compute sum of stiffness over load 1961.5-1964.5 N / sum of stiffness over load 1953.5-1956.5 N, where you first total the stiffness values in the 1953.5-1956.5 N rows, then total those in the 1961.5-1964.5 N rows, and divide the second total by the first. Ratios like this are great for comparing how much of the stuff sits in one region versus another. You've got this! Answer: 1.19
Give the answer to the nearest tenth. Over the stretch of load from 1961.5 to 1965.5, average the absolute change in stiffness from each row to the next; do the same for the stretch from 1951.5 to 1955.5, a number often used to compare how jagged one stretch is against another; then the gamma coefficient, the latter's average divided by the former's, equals 3.3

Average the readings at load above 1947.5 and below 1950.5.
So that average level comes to 20.9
